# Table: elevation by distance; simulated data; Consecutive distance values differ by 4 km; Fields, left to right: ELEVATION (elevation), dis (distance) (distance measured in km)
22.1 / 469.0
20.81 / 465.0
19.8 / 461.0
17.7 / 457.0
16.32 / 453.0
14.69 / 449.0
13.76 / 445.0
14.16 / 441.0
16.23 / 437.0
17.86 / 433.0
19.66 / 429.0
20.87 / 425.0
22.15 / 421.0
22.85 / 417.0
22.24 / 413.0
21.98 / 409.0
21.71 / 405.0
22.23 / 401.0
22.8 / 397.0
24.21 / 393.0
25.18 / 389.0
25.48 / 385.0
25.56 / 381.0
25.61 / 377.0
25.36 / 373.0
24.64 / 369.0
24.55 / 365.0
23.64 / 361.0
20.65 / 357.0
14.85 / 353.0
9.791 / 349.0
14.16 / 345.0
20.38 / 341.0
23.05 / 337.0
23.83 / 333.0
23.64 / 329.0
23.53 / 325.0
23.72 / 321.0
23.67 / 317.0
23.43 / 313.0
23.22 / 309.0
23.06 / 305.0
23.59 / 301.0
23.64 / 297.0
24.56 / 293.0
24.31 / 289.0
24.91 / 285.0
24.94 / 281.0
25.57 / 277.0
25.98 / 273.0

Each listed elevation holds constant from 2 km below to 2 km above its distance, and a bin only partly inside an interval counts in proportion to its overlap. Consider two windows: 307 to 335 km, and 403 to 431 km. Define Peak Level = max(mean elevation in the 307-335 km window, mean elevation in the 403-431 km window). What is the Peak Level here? 23.6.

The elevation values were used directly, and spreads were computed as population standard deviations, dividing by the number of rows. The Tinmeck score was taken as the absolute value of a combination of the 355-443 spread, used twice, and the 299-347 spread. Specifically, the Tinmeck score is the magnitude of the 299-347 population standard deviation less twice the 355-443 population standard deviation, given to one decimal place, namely 3.4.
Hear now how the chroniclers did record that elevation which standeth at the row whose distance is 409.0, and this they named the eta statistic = 21.98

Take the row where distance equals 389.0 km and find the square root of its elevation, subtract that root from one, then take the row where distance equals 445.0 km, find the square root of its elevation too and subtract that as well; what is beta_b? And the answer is -7.7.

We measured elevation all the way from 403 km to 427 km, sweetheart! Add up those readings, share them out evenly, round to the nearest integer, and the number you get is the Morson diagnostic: 22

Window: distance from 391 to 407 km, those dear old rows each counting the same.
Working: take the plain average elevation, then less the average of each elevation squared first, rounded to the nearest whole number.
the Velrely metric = -495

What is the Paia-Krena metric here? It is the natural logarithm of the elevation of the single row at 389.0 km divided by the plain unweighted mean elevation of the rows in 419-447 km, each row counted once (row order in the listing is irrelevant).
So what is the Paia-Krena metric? 0.35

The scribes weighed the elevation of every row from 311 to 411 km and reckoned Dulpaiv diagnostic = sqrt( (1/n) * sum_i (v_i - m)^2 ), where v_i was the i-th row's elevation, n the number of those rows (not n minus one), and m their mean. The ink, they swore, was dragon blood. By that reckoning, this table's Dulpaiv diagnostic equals 3.8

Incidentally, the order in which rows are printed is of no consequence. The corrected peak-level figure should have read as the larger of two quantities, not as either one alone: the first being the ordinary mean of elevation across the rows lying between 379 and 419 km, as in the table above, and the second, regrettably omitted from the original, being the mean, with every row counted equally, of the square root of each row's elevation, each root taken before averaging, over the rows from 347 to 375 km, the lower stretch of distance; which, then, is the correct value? 23.4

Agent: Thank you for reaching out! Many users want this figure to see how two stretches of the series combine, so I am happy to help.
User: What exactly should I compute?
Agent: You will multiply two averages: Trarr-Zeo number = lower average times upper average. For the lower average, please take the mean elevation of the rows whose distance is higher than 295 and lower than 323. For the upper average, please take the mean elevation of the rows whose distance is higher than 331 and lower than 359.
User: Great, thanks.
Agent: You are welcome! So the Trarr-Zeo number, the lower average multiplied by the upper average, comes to 425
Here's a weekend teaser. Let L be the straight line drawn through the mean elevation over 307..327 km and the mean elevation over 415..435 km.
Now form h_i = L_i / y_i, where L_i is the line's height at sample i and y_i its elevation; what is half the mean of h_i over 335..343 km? 0.53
